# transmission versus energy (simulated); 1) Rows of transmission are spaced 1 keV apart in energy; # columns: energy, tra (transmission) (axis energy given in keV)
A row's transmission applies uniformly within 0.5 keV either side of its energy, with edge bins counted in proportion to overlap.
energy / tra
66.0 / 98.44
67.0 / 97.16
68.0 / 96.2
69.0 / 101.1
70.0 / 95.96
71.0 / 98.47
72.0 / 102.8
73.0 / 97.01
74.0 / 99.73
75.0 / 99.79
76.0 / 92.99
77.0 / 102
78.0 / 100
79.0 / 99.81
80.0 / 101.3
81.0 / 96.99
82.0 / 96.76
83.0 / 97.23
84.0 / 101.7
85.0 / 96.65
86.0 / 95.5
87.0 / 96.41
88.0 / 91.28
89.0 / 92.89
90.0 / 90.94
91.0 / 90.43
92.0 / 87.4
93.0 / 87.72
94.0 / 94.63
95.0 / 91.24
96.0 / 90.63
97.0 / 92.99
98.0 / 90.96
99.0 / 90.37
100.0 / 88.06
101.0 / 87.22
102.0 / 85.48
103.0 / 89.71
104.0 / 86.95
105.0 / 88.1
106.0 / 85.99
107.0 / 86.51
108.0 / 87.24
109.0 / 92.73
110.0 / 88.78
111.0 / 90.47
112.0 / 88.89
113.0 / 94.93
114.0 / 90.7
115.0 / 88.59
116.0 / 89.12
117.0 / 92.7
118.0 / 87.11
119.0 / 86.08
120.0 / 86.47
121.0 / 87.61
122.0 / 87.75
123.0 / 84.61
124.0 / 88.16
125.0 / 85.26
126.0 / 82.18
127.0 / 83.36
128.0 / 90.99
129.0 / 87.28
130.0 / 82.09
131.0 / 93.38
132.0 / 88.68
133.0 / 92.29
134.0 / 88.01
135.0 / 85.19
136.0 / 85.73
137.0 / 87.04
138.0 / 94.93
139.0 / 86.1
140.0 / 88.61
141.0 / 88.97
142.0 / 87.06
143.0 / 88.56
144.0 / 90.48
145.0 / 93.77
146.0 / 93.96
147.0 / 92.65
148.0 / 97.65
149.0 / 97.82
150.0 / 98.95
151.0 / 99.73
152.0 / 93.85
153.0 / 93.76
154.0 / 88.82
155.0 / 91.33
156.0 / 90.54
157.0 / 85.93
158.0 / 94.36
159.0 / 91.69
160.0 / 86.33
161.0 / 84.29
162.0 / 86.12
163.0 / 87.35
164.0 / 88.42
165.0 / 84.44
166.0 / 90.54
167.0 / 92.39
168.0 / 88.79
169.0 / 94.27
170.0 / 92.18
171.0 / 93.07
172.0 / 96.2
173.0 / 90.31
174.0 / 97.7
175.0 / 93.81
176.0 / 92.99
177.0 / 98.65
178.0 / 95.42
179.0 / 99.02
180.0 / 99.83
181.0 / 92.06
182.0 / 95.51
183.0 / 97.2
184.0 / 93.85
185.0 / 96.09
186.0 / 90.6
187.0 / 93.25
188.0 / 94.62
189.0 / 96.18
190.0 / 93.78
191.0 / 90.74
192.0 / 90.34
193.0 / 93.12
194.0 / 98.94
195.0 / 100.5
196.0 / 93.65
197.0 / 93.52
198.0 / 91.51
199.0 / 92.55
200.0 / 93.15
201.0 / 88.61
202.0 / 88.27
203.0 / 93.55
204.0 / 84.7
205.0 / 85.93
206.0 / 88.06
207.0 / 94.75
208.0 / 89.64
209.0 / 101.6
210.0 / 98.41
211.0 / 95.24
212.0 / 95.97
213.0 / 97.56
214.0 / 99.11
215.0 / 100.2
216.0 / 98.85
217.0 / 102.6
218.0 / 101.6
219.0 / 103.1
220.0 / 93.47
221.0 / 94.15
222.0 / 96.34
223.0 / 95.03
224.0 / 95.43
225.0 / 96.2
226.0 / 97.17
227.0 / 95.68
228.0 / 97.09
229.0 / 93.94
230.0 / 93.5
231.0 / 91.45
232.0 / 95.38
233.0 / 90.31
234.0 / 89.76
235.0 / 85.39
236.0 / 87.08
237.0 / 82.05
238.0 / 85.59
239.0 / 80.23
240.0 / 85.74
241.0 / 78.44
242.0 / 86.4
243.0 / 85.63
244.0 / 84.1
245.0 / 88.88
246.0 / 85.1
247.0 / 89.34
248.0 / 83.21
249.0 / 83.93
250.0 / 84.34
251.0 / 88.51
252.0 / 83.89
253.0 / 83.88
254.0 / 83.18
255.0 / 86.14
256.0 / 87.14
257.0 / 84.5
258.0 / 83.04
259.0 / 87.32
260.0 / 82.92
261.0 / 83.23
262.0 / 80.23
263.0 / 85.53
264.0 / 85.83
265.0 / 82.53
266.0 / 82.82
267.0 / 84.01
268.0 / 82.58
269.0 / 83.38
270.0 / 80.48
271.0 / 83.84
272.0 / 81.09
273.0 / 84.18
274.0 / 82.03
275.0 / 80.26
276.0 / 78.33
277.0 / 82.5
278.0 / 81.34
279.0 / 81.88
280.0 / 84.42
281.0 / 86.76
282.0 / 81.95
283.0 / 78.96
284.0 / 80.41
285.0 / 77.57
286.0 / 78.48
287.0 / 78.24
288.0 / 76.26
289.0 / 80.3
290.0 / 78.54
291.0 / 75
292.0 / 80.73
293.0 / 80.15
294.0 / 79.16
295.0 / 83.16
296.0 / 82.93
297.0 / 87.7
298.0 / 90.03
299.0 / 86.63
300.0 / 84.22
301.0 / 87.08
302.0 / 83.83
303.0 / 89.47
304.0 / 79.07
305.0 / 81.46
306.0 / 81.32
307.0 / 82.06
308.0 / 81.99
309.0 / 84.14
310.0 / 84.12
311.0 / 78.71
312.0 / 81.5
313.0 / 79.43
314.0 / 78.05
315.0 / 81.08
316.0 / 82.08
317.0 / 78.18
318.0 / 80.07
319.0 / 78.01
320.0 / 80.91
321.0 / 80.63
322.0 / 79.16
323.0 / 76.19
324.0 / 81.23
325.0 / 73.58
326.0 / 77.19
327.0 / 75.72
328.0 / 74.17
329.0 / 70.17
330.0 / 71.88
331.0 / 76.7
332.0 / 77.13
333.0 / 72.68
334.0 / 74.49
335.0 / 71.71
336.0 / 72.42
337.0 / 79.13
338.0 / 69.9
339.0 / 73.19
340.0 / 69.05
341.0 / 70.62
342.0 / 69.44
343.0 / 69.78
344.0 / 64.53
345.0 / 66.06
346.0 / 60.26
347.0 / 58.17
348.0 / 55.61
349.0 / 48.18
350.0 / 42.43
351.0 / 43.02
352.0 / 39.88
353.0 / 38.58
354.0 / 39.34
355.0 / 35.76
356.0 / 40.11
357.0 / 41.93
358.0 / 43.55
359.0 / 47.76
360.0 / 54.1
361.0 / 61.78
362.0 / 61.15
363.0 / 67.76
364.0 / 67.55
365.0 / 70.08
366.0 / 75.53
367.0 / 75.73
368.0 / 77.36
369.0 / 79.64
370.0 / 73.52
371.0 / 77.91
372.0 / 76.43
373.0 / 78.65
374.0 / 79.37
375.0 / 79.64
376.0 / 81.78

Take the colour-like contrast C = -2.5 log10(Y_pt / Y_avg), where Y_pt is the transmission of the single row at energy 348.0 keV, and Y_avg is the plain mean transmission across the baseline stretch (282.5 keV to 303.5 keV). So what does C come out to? 0.42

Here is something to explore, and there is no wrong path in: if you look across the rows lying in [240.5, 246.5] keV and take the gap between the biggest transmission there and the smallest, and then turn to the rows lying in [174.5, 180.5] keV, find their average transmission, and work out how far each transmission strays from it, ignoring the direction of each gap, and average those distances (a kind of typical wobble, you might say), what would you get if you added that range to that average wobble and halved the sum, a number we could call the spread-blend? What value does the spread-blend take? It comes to 6.5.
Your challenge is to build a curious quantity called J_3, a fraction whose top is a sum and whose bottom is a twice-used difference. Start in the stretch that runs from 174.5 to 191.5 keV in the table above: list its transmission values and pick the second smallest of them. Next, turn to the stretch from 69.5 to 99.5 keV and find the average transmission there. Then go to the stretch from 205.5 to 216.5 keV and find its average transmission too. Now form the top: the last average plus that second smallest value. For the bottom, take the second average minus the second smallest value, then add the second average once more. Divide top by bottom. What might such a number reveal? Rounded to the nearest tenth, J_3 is 1.9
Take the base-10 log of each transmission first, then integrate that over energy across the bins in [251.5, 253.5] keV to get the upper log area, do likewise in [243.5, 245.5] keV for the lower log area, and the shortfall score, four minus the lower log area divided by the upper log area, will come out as 2.99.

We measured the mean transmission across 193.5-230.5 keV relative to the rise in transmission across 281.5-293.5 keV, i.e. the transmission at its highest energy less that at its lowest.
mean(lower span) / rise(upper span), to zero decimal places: -53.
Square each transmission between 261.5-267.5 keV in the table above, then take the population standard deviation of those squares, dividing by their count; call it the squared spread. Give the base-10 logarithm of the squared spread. 2.50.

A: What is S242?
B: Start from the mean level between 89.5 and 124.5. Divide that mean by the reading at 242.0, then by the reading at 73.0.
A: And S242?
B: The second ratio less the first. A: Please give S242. -0.11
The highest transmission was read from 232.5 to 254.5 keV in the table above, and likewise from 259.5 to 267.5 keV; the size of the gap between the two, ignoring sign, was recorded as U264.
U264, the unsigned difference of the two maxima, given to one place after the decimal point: 4.5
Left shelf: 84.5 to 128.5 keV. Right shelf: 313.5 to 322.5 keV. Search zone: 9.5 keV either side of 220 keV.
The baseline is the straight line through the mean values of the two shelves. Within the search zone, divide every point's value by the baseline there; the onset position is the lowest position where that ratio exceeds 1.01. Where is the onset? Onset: 211.0 keV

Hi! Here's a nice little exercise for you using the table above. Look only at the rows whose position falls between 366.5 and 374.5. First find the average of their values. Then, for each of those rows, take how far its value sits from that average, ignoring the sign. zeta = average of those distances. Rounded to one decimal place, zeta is 1.6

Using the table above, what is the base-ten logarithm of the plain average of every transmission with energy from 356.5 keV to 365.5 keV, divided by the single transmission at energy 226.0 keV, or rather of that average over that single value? -0.23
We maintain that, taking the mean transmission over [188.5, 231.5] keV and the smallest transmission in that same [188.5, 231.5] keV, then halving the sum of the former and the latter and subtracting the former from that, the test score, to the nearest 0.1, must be -5.0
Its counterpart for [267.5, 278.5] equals -1.7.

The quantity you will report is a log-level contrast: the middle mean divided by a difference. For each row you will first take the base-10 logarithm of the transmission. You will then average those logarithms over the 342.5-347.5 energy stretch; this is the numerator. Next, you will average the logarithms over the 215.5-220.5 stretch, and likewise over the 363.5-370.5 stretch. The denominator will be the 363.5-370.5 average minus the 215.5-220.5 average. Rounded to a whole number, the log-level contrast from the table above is -14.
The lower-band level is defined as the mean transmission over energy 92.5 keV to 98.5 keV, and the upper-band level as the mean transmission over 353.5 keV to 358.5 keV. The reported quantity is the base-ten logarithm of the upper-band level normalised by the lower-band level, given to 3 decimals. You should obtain -0.357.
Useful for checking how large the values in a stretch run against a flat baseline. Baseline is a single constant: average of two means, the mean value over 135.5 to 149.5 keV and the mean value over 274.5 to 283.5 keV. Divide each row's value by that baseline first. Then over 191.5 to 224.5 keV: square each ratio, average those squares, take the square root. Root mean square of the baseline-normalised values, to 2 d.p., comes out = 1.10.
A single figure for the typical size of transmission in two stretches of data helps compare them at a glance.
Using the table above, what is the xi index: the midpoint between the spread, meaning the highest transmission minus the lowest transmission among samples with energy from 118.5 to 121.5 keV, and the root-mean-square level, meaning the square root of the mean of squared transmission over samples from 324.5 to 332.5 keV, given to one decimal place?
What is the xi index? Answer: 38.1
